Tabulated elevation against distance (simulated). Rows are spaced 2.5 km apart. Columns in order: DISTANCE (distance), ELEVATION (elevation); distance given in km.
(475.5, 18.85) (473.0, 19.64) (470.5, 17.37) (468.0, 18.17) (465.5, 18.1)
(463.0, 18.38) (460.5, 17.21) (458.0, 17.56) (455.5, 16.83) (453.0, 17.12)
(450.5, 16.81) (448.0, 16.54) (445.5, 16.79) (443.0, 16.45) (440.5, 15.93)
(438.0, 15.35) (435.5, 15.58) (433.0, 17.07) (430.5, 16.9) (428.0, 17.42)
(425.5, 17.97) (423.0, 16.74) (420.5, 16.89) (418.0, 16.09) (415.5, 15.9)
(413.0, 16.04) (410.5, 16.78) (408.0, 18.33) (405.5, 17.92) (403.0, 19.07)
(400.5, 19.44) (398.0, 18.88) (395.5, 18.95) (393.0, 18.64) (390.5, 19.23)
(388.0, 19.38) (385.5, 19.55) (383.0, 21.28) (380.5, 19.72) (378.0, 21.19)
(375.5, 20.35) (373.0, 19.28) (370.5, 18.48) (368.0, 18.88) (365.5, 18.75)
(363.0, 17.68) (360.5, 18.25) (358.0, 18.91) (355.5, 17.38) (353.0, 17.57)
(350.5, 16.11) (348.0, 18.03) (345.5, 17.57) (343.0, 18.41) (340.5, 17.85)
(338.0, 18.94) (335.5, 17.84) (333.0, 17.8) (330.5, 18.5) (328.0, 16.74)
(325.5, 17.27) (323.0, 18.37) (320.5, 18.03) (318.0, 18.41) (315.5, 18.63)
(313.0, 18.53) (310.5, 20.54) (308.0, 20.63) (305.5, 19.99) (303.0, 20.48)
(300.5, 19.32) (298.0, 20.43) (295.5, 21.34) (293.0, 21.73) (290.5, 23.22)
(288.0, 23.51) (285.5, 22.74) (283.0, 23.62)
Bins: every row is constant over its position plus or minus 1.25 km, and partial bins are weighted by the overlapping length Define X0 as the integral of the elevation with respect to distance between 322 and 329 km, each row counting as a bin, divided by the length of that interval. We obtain 17.5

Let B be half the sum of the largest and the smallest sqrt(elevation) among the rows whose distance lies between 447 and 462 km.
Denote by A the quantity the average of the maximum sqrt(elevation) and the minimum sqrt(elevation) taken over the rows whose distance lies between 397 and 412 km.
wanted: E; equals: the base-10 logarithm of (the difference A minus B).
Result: -0.9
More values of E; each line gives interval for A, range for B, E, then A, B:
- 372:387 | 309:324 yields -0.9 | 4.50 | 4.39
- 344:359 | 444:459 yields -1.3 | 4.18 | 4.13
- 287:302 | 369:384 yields -0.8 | 4.62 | 4.46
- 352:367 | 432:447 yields -0.6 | 4.26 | 4.02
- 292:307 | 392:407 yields -0.7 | 4.53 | 4.32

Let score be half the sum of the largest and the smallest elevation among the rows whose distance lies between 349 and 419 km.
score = 18.6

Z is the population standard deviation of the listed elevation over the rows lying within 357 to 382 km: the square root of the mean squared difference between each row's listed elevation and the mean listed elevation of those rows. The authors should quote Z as 1.0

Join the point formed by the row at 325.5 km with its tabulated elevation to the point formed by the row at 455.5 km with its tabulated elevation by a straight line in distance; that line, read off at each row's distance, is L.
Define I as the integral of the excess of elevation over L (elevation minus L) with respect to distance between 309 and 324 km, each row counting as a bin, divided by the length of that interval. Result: 1.5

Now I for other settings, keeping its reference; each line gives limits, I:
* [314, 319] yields 1.2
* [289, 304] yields 3.8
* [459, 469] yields 1.1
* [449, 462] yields 0.3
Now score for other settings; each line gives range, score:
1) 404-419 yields 17.1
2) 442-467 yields 17.4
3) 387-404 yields 19.0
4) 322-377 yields 18.2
